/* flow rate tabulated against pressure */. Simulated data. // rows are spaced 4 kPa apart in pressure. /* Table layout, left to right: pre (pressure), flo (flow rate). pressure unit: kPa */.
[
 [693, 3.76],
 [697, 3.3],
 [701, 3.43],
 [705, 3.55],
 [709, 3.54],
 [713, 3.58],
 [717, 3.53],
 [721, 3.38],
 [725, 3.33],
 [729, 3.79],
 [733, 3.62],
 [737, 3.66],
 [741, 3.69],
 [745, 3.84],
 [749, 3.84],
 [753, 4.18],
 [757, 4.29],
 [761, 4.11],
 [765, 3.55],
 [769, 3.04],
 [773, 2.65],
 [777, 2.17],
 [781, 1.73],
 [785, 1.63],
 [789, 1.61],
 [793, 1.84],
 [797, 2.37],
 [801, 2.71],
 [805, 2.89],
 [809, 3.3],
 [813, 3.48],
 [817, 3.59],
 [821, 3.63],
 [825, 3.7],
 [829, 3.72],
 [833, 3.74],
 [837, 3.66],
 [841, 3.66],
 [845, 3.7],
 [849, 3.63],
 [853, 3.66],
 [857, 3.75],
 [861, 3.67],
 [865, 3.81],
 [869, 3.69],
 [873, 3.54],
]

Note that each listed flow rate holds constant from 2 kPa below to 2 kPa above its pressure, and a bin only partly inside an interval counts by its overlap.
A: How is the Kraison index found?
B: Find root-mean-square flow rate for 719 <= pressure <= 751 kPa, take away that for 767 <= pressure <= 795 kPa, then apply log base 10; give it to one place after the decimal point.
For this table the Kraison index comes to 0.2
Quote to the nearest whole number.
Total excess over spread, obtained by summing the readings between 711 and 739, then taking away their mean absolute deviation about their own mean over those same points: 25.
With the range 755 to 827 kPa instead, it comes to 52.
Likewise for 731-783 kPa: 44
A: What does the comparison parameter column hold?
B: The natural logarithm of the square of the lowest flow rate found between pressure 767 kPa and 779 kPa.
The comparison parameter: 1.55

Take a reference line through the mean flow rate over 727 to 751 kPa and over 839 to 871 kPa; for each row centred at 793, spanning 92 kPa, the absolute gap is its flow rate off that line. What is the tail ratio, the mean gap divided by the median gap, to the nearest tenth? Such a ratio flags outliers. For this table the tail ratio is 1.7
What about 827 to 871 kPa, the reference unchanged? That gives 1.1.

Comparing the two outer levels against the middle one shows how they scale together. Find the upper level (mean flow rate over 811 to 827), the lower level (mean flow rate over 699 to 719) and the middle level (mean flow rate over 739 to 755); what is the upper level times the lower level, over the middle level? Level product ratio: 3.3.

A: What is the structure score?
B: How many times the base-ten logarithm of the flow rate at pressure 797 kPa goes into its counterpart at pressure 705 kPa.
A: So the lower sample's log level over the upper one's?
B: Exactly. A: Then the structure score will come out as 1.47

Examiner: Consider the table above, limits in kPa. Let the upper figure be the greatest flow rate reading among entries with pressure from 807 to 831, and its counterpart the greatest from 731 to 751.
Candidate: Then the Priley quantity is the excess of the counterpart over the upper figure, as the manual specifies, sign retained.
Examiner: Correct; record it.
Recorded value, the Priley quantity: 0.1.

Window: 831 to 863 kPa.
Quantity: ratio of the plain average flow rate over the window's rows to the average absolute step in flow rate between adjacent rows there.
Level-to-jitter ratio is 66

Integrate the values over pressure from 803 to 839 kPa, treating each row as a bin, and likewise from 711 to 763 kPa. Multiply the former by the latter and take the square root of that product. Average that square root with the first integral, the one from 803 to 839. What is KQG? 142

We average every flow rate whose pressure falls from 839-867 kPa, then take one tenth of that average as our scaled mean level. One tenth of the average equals 0.370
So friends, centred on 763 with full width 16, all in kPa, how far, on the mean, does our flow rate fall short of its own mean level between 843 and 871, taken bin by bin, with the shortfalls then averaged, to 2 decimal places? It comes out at -0.05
